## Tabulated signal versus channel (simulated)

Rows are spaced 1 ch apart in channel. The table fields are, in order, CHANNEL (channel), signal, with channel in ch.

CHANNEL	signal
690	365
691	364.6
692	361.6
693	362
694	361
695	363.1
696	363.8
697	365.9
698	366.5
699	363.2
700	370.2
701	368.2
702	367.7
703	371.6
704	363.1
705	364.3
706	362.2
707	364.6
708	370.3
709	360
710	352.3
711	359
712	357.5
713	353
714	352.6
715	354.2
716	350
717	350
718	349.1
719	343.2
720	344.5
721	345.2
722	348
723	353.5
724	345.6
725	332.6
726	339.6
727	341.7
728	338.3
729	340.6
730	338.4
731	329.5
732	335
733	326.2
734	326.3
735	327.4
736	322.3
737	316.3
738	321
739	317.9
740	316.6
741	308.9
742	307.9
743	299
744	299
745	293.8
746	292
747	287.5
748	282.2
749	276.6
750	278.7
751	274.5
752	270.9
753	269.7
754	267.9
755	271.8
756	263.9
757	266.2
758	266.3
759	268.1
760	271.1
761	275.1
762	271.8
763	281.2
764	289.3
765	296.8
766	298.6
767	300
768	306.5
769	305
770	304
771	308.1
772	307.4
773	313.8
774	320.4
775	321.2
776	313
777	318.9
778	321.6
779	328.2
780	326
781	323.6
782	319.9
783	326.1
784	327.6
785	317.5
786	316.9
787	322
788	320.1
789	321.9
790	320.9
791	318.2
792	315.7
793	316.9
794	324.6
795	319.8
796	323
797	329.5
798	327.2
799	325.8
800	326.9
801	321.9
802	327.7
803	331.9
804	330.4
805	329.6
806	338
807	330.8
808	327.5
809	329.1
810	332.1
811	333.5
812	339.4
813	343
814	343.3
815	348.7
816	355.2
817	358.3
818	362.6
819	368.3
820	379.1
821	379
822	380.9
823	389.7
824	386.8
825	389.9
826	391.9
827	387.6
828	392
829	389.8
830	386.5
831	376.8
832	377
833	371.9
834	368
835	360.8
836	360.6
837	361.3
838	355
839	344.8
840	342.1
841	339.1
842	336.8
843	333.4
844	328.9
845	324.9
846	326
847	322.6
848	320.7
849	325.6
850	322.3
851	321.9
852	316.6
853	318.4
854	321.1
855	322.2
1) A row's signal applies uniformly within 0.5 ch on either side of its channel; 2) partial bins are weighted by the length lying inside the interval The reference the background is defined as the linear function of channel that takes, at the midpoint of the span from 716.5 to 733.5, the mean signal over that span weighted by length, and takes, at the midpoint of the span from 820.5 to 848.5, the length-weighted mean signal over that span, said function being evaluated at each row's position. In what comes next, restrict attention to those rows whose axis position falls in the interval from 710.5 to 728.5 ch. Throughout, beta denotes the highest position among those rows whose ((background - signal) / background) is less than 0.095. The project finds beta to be 728 ch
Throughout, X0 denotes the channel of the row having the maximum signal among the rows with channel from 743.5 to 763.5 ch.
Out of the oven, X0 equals 744 ch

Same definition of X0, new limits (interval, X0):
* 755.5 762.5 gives 761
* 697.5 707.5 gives 703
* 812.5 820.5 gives 820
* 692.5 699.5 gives 698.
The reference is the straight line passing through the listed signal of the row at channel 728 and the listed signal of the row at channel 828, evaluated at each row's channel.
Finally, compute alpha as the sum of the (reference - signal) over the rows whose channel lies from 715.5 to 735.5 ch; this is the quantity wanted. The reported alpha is -66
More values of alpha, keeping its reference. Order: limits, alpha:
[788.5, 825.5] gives 1460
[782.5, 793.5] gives 552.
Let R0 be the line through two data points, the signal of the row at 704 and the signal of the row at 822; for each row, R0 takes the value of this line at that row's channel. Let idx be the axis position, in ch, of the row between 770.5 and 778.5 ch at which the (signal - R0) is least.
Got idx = 772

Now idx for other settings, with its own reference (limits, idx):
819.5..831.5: 831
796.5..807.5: 801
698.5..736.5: 736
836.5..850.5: 848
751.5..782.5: 756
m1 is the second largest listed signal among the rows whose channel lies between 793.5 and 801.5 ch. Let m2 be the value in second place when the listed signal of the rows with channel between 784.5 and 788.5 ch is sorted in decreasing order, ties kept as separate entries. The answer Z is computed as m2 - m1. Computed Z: -7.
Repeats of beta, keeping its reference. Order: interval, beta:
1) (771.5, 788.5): 788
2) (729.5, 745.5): 740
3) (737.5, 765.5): 740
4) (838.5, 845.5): 844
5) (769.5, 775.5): 775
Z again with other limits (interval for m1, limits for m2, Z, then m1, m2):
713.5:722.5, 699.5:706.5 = 18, 352.6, 370.2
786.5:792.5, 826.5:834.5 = 68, 321.9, 389.8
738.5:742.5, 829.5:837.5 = 60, 316.6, 377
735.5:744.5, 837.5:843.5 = 24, 321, 344.8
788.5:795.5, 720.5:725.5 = 26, 321.9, 348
